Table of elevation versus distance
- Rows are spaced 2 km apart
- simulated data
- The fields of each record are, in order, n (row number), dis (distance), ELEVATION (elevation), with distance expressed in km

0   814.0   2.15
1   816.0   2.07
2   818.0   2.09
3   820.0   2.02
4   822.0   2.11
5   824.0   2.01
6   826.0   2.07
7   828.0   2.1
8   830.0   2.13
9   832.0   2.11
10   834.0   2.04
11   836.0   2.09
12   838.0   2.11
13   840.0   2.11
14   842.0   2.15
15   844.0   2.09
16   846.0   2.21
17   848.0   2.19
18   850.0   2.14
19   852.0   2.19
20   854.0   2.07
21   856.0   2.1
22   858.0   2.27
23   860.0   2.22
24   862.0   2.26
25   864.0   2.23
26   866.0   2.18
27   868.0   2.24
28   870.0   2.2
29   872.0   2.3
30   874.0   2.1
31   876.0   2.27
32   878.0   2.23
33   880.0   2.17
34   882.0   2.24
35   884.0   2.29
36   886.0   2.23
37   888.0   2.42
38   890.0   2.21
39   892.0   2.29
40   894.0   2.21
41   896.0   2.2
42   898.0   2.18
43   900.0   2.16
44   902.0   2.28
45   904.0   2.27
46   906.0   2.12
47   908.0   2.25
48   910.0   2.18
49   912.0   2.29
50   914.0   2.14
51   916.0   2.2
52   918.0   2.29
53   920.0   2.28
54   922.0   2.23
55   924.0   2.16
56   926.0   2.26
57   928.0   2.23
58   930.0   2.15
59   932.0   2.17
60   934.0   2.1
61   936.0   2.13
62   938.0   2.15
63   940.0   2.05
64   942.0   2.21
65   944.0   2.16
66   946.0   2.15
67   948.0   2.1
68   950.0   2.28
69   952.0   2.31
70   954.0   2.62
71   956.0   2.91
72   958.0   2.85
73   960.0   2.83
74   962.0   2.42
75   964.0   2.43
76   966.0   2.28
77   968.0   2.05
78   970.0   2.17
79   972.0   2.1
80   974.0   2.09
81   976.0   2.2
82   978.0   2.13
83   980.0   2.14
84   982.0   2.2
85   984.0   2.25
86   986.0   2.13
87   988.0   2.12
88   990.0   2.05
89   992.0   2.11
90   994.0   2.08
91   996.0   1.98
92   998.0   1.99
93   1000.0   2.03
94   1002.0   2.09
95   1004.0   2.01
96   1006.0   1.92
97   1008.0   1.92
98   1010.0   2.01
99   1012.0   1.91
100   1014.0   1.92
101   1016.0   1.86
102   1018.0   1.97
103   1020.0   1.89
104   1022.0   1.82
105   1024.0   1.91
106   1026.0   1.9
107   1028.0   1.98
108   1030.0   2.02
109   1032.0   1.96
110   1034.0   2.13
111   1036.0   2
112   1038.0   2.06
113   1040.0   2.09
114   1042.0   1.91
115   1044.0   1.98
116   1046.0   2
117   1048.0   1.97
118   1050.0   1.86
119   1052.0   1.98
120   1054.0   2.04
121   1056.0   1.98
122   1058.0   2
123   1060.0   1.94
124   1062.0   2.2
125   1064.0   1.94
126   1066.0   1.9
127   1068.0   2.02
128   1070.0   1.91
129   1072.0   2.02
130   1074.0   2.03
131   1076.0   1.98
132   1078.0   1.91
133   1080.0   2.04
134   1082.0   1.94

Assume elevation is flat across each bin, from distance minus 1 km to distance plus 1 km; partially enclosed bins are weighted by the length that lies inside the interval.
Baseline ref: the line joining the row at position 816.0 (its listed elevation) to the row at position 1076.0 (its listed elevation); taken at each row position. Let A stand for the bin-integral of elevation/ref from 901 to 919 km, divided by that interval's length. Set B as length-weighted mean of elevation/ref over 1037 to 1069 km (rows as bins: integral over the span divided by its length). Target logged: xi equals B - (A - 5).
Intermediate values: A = 1.09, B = 1.00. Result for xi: 4.91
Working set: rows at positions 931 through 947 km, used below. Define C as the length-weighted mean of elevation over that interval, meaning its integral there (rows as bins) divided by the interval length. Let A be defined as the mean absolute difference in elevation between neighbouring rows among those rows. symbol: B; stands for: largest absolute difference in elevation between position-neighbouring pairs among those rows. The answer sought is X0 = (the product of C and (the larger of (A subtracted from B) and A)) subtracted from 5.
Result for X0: 4.79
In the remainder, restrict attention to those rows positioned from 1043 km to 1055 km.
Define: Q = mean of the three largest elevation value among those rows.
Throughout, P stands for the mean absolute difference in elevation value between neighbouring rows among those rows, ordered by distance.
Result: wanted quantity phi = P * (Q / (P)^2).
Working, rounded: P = 0.068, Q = 2.01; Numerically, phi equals 30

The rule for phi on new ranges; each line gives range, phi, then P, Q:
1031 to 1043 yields 18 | 0.114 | 2.09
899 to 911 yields 24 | 0.096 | 2.27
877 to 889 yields 27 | 0.086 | 2.32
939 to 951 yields 25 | 0.090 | 2.22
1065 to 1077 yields 25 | 0.080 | 2.02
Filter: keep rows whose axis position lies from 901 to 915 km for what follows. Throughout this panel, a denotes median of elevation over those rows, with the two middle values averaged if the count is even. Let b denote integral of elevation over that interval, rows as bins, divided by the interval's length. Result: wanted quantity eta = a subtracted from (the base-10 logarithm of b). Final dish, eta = -1.90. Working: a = 2.250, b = 2.22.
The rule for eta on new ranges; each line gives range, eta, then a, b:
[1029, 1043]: -1.71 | 2.020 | 2.02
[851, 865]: -1.88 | 2.220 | 2.19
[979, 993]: -1.80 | 2.130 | 2.14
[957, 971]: -2.03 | 2.420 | 2.43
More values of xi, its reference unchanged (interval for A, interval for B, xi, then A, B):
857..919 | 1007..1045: 4.89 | 1.09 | 0.98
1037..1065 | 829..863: 5.04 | 1.00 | 1.04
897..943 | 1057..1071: 4.92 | 1.08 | 1.00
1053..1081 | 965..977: 5.06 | 1.01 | 1.07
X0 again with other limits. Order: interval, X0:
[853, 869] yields 4.76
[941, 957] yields 4.58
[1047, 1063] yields 4.68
